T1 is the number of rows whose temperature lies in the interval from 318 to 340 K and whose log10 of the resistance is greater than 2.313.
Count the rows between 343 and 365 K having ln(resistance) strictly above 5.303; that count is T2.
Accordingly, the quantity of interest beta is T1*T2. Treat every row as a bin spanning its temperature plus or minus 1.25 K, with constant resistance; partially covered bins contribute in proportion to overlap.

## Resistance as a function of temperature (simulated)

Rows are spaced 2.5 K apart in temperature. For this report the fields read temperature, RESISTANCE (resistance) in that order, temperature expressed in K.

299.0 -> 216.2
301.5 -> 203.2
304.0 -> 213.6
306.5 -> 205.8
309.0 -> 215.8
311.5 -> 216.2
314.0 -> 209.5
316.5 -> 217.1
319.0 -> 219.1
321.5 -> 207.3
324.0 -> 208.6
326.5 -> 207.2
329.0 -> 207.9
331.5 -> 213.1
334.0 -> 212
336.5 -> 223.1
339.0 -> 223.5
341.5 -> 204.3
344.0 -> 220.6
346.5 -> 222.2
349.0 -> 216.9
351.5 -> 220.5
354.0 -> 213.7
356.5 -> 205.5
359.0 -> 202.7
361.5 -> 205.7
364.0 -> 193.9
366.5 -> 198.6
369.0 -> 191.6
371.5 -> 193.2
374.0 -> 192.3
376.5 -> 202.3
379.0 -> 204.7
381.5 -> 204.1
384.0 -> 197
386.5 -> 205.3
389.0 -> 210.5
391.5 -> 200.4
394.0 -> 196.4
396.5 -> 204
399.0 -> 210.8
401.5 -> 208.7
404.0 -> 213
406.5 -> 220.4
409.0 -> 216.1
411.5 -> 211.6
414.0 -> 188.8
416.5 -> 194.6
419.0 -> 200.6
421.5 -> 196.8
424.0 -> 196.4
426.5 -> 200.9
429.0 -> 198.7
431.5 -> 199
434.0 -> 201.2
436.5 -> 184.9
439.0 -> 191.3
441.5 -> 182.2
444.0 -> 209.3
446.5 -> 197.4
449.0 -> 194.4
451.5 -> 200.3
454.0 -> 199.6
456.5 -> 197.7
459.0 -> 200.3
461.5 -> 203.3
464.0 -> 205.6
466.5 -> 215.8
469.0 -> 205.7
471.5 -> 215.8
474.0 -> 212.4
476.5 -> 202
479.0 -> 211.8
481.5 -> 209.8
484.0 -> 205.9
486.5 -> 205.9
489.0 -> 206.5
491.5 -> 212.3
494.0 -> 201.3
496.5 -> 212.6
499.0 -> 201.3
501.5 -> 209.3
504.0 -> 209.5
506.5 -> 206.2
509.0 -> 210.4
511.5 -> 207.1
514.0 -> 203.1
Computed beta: 72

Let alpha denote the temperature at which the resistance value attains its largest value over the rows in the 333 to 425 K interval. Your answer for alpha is 339.0 K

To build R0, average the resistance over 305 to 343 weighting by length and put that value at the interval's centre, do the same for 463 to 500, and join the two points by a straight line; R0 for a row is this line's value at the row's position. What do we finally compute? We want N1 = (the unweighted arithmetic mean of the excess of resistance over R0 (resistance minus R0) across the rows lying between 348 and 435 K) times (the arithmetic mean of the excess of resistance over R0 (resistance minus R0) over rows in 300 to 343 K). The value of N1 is 5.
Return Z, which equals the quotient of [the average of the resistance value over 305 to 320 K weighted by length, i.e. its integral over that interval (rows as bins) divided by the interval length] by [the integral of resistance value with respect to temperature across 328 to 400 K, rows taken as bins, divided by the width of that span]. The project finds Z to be 1.03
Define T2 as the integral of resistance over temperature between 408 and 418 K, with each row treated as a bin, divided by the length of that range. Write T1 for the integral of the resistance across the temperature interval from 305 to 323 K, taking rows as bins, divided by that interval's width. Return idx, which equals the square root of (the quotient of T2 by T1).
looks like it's 0.97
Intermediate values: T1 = 213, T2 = 202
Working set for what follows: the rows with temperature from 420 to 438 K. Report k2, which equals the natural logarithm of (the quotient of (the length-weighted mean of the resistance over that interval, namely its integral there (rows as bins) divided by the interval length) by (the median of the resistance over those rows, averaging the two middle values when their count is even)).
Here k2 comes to -0.010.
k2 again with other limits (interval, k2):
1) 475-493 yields 0.006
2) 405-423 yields 0.018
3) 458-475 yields 0.013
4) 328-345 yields 0.009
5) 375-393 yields -0.004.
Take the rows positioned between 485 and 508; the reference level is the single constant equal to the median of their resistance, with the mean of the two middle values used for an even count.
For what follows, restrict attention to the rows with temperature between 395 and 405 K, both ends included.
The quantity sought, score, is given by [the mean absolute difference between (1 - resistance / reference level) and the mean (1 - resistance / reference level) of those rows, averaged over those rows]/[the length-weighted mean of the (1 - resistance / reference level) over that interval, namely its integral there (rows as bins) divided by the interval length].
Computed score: -1.3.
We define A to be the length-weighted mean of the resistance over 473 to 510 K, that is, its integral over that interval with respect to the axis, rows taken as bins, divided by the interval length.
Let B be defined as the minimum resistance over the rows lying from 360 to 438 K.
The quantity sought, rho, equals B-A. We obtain -23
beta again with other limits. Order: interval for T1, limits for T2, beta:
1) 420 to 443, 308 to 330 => 0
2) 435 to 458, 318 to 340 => 9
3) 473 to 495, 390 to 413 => 49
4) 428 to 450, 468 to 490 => 9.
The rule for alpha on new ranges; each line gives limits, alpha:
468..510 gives 471.5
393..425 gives 406.5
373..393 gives 389.0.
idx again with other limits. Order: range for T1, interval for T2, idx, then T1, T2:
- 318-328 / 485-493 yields 0.99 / 210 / 208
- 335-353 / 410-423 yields 0.95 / 219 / 199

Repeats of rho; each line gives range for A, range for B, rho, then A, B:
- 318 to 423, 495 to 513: -6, 207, 201.3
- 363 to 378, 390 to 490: -13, 195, 182.2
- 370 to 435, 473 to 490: -1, 203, 202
